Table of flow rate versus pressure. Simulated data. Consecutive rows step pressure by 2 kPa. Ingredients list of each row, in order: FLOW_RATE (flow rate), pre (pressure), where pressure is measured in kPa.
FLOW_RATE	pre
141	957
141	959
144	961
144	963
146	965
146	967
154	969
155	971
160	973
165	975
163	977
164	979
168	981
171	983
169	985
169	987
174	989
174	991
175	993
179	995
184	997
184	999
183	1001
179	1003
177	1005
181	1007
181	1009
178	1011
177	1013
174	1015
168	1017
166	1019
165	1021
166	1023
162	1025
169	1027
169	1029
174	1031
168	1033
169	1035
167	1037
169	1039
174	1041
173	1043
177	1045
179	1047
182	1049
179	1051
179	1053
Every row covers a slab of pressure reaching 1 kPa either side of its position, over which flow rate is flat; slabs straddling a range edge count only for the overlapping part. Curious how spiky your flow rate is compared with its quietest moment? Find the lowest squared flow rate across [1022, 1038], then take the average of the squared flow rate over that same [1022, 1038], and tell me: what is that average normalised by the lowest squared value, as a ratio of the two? 1.08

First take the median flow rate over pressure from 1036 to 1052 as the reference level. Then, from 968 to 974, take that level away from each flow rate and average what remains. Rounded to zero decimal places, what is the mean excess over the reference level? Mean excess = -19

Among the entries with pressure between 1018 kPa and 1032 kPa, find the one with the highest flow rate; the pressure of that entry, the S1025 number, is 1031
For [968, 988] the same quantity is 983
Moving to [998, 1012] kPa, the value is 999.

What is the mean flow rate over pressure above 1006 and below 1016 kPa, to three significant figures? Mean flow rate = 178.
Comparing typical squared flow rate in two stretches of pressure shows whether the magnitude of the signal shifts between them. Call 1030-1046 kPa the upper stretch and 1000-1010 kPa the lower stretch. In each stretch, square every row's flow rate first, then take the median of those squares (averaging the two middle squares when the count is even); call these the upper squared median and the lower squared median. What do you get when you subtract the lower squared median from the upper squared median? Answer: -3516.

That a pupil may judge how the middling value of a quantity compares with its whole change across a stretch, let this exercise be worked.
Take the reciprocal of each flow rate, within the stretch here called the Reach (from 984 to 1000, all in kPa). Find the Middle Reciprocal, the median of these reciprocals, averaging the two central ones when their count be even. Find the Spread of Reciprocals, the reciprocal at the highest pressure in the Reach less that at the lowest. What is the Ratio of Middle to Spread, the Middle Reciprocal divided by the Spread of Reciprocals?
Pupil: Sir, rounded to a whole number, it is -12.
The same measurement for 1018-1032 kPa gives -22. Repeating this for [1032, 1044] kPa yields -34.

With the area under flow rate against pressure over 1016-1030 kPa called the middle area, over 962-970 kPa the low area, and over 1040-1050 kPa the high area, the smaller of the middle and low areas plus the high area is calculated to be 2950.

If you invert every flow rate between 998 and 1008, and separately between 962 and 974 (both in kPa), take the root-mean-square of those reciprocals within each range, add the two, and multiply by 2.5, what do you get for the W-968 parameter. 0.0304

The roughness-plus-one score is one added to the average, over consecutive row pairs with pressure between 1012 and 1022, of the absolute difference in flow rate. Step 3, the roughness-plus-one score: 4.0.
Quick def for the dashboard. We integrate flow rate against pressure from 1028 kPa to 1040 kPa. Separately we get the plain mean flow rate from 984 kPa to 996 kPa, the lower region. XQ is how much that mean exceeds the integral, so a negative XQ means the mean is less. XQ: -1859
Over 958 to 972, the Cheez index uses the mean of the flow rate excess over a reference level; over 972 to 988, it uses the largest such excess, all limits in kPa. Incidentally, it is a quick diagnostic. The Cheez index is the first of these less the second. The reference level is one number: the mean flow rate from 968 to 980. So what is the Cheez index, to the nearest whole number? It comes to -24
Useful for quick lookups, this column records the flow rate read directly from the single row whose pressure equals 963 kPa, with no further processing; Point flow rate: 144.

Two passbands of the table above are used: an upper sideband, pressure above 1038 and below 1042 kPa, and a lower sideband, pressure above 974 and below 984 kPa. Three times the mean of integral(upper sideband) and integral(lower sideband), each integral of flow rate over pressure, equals 3522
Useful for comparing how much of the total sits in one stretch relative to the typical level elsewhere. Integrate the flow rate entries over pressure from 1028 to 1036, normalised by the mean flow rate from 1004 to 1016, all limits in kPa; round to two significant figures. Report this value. 7.6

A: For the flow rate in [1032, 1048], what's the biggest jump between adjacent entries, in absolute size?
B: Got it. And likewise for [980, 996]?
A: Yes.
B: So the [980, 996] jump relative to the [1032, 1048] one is 1.0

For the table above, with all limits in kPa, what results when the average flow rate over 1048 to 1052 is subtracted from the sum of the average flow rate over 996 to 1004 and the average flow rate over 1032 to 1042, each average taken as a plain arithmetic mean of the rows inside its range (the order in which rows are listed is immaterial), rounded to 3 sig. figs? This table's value 171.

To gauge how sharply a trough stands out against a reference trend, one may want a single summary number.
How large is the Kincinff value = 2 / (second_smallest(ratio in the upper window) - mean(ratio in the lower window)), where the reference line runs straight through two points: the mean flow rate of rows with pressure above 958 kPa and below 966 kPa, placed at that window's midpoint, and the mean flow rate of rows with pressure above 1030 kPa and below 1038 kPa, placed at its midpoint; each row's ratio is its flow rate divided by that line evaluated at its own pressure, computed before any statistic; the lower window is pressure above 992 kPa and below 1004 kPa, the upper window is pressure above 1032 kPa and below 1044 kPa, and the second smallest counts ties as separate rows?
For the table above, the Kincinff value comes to -12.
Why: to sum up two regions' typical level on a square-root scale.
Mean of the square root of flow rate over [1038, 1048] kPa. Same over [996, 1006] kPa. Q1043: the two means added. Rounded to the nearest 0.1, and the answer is 26.7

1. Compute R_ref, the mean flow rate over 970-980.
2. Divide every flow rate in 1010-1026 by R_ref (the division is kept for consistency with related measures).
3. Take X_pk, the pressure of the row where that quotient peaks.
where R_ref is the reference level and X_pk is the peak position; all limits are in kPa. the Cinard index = 1011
